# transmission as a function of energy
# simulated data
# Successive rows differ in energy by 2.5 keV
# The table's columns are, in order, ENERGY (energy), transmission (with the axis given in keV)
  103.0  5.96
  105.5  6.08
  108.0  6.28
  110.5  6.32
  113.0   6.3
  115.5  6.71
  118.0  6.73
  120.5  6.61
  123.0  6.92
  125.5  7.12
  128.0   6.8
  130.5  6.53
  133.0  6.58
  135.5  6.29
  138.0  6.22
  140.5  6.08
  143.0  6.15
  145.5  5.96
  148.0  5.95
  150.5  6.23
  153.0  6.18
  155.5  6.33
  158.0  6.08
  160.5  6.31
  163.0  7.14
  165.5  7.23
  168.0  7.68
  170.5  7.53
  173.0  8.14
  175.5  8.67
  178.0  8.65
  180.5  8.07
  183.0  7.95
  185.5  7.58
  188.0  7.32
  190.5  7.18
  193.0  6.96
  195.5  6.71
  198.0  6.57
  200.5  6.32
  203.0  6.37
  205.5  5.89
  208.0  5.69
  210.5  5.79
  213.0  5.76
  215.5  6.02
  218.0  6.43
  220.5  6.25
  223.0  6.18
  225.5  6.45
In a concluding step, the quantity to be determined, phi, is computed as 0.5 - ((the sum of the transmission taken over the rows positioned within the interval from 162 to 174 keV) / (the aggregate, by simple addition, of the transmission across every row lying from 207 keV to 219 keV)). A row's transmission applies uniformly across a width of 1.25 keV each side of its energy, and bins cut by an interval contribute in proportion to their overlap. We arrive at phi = -0.77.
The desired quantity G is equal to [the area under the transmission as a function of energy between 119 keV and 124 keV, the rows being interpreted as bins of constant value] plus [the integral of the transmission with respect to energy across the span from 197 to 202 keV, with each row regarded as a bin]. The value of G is 66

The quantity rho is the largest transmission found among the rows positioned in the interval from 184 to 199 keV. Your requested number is 7.58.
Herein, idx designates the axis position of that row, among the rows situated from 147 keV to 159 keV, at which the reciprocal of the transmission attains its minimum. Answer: 155.5 keV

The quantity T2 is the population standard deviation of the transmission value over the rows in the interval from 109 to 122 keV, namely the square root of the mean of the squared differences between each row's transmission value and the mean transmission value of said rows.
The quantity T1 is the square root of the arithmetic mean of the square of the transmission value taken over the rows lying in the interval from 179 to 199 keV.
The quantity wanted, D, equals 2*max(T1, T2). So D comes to 14.6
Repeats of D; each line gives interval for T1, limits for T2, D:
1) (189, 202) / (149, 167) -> 13.5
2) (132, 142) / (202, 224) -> 12.6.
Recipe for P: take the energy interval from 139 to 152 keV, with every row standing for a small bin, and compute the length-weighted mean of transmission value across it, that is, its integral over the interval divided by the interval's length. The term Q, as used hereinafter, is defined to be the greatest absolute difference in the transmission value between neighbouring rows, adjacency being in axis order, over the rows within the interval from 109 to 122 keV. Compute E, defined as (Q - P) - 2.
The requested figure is -7.7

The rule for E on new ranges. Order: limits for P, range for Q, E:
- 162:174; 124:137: -9.2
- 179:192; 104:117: -9.2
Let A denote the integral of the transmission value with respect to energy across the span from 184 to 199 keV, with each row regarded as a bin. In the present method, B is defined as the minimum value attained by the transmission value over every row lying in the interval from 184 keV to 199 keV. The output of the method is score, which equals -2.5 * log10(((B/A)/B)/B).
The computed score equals 7.11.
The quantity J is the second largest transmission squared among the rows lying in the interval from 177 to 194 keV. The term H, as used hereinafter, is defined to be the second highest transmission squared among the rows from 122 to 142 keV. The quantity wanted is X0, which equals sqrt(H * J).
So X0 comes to 56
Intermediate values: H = 48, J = 65.1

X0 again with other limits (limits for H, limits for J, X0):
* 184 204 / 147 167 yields 52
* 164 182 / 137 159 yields 54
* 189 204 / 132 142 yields 44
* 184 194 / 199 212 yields 46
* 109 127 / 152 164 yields 44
